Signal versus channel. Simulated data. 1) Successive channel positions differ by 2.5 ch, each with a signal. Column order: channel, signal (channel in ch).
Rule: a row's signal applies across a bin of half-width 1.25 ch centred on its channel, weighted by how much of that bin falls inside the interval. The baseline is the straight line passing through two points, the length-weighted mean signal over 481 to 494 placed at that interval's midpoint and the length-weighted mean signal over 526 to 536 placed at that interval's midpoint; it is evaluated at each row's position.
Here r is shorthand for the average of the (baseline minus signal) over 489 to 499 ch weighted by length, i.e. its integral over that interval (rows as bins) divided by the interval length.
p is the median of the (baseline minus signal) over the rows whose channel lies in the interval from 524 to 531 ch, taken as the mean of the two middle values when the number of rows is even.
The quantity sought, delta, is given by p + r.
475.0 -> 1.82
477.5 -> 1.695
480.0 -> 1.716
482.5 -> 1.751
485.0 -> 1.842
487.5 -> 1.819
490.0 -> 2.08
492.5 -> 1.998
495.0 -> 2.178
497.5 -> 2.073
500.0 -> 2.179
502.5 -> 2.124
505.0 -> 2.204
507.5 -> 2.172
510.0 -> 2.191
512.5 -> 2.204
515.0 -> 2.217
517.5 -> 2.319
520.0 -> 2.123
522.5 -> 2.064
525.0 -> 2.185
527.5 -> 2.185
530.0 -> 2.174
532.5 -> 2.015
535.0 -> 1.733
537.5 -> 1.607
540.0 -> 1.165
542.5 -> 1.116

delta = -0.32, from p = -0.16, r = -0.16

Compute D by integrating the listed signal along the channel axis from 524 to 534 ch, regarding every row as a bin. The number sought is 21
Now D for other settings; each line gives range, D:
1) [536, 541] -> 7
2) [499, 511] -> 26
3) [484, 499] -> 30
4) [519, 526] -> 15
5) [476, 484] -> 14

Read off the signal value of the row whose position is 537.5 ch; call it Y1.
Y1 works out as 1.607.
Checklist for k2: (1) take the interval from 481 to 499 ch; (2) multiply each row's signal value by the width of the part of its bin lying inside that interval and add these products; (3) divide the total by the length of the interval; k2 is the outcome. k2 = 1.96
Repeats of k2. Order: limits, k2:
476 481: 1.71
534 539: 1.64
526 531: 2.18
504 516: 2.20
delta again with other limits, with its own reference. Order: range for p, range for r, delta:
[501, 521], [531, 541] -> 0.18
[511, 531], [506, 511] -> -0.38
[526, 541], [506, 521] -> -0.05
